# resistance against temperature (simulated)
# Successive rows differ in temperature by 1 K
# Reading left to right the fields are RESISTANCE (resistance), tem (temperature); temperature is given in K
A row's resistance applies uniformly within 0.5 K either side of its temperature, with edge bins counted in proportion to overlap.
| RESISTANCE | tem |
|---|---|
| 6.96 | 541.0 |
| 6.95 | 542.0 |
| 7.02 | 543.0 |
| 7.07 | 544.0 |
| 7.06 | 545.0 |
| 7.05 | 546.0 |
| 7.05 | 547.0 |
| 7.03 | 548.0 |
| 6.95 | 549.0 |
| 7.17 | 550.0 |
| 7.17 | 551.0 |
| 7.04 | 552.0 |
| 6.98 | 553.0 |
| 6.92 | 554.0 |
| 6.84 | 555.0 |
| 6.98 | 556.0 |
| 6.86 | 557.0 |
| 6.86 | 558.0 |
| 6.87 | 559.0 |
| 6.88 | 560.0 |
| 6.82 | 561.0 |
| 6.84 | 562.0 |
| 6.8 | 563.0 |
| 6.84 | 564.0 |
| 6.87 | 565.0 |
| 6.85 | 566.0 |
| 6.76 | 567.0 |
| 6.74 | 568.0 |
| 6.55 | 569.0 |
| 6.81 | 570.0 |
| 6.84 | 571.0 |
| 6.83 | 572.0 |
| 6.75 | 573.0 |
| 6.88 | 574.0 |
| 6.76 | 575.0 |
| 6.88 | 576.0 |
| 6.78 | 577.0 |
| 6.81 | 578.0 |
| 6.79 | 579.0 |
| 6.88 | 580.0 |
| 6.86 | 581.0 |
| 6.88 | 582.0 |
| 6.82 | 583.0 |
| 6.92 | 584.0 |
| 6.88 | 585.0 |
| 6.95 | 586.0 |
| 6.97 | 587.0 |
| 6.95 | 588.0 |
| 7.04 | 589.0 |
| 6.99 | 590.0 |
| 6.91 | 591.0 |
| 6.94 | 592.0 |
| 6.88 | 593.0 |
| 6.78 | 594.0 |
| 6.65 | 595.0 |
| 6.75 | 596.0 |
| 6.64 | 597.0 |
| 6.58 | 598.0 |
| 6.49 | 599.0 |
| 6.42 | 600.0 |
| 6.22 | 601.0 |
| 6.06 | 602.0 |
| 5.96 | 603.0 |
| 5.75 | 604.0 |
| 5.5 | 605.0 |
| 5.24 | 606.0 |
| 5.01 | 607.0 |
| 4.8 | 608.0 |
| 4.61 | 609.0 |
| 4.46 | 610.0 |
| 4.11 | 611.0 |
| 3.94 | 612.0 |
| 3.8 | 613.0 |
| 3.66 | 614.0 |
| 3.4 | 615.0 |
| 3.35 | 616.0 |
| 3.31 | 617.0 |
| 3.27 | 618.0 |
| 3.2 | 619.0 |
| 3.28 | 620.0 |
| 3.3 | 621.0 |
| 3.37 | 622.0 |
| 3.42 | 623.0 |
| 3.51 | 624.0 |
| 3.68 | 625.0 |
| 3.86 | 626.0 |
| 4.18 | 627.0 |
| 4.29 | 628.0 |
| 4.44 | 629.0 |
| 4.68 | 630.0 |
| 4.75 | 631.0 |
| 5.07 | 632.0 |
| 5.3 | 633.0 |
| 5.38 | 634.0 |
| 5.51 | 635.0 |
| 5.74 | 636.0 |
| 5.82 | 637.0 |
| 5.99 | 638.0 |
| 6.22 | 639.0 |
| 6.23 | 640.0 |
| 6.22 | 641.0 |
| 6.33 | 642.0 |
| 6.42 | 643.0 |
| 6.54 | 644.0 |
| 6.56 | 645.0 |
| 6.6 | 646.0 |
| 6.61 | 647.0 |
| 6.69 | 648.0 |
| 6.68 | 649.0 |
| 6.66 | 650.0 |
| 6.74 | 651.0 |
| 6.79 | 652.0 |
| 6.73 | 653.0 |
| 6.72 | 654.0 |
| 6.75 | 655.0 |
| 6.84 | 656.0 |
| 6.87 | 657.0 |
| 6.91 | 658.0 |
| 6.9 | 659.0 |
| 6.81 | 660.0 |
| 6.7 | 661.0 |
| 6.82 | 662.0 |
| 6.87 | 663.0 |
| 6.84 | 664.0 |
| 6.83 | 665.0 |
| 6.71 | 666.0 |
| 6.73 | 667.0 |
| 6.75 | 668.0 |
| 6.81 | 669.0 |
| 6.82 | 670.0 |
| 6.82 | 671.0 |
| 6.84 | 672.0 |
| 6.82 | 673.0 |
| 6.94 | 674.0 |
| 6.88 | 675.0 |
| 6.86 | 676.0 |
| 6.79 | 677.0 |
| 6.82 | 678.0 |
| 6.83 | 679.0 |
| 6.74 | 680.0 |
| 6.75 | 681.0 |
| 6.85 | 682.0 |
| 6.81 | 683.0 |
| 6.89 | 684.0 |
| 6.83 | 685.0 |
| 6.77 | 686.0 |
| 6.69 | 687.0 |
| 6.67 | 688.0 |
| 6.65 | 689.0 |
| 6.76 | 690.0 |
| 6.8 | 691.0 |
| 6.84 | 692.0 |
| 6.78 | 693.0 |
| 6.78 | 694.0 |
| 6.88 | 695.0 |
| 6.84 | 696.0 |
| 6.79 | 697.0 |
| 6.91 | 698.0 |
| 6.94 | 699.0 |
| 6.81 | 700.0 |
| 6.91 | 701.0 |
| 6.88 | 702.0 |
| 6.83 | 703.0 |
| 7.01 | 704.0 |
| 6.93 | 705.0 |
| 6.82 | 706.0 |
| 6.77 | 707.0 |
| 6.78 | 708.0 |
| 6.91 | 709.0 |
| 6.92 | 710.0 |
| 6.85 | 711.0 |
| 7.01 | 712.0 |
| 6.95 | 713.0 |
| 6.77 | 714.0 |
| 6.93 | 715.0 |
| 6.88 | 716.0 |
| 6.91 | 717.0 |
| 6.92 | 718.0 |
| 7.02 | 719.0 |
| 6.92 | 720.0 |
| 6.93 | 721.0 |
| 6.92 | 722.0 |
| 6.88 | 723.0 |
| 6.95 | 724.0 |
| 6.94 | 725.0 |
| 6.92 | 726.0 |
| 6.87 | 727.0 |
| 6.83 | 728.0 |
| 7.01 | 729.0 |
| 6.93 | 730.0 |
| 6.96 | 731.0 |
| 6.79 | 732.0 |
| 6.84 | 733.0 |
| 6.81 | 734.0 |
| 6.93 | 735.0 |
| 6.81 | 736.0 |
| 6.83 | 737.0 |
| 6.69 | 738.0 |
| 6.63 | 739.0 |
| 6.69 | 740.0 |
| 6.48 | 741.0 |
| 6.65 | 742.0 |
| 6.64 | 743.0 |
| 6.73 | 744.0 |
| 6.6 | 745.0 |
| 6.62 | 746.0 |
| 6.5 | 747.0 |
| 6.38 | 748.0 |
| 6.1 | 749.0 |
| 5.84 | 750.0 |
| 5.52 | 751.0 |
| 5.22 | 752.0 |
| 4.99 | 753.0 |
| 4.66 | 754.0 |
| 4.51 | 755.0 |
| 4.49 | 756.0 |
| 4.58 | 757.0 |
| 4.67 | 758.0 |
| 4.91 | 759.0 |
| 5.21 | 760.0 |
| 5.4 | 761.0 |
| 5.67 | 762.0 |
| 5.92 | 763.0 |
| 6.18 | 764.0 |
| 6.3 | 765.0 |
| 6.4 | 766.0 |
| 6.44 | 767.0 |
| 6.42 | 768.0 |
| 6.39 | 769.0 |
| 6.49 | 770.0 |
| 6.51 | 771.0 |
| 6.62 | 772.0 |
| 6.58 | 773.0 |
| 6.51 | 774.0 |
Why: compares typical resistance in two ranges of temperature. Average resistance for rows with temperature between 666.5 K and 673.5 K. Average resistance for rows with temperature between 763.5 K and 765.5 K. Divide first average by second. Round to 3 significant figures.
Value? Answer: 1.09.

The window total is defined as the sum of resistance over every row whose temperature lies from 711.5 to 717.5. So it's 41.45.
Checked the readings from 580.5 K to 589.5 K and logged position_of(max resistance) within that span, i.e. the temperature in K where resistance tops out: 589.0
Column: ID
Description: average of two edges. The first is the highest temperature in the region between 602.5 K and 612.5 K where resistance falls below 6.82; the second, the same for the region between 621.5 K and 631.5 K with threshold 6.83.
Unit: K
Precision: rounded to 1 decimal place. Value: 621.5 K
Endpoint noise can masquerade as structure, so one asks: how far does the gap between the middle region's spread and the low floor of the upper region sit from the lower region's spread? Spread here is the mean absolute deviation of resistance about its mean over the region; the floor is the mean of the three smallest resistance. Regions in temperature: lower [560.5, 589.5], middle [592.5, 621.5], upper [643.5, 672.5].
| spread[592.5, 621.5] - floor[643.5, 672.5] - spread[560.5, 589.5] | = 5.4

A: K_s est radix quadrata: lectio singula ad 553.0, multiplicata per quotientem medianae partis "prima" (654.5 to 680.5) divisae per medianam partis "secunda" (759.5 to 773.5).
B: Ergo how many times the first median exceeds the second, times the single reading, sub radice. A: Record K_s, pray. 2.73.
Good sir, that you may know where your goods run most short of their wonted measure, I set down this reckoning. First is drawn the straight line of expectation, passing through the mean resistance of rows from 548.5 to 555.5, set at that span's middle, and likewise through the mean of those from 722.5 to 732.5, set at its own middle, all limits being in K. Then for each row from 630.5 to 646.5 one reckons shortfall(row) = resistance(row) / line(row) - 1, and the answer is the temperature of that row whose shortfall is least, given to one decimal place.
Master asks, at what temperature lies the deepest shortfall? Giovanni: 631.0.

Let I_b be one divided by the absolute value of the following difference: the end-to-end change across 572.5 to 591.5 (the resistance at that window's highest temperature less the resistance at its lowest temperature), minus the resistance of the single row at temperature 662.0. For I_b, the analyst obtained 0.150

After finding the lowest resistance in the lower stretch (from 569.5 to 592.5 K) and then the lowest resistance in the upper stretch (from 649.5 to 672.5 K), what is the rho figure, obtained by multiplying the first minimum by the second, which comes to 45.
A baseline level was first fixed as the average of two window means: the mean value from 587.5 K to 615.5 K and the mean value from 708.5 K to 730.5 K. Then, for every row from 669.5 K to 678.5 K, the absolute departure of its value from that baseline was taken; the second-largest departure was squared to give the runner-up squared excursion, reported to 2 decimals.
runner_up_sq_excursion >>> 0.31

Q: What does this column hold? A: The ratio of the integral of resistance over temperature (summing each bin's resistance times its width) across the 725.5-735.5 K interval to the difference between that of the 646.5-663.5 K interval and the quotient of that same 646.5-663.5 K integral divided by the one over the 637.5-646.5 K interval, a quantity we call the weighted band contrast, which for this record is 0.61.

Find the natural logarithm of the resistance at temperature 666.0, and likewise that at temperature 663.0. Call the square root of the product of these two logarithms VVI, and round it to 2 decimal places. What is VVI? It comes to 1.92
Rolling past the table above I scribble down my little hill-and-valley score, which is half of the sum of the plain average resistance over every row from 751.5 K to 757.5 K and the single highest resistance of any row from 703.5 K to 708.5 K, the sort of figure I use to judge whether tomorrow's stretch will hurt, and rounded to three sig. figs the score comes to 5.88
